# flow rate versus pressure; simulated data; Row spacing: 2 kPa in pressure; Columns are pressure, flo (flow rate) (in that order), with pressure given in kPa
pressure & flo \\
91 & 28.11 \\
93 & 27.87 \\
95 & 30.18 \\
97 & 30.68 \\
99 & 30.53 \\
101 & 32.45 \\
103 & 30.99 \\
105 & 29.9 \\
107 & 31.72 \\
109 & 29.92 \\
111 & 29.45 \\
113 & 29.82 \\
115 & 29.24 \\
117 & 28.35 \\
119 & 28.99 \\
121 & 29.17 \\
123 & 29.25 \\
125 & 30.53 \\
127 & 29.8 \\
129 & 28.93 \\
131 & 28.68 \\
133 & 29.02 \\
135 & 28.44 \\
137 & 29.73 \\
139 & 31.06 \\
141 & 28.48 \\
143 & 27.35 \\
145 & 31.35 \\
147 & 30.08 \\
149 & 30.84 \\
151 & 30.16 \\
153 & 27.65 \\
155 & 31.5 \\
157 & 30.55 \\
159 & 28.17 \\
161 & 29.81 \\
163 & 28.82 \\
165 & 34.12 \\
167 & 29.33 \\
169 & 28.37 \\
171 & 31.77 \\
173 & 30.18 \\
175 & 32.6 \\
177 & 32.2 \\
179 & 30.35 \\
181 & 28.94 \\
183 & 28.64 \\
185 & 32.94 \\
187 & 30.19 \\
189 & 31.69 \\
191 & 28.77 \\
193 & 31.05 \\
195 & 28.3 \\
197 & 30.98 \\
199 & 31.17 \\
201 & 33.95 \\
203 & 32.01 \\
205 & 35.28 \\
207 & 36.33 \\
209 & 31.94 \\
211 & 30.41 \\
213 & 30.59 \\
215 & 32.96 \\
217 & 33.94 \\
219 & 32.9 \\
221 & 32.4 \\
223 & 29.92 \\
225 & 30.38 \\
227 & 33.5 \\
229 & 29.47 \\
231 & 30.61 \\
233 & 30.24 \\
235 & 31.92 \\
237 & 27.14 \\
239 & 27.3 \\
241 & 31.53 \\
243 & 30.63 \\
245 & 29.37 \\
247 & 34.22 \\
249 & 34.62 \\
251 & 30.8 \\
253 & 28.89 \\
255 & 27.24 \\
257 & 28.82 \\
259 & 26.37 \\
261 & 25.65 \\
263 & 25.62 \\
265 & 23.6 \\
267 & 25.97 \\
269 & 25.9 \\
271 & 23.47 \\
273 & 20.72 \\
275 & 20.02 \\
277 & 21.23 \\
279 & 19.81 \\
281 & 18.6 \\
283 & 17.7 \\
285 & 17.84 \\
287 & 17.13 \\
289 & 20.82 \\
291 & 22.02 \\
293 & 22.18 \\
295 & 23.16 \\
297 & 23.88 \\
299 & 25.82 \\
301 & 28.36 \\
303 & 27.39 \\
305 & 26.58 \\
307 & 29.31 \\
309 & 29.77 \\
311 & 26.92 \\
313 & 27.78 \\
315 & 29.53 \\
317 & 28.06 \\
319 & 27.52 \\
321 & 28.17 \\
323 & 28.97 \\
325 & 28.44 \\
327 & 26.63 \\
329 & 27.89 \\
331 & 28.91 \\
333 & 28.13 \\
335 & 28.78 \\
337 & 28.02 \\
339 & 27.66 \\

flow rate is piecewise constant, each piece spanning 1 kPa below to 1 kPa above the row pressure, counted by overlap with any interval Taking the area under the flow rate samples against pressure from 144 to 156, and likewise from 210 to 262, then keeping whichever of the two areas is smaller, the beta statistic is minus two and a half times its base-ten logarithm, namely -6.4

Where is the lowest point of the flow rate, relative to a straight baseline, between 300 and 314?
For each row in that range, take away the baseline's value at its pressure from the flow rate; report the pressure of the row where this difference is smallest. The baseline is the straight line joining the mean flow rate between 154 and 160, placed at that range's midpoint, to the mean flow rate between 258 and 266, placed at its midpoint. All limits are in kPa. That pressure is 305 kPa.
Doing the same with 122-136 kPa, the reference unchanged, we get 135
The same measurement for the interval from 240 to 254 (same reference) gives 253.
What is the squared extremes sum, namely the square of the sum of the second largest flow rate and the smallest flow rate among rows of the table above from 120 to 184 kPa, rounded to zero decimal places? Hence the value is 3594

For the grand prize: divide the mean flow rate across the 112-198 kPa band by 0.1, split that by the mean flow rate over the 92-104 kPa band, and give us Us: 9.8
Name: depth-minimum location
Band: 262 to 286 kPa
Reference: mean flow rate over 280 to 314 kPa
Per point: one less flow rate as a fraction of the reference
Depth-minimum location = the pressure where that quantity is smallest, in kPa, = 267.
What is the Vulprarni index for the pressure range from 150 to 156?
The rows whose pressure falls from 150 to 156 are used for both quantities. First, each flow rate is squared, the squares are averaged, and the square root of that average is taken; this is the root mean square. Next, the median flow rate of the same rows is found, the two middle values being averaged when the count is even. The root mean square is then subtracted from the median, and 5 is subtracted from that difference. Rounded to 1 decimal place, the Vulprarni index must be -4.7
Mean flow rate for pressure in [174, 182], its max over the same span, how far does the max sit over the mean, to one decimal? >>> 1.6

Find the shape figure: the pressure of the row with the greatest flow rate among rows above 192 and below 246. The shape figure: 207 kPa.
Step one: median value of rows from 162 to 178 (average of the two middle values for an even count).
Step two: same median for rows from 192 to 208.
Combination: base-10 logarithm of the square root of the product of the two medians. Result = 1.50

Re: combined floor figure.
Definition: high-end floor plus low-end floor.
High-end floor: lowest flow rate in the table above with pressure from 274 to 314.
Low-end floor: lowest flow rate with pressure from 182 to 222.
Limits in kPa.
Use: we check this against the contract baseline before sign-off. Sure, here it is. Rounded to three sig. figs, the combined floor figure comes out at 45.4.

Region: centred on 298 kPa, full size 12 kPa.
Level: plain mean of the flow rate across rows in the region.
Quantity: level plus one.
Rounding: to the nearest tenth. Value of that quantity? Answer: 26.1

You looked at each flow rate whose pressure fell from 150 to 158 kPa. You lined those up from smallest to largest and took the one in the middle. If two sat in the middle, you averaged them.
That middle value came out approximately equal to 30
